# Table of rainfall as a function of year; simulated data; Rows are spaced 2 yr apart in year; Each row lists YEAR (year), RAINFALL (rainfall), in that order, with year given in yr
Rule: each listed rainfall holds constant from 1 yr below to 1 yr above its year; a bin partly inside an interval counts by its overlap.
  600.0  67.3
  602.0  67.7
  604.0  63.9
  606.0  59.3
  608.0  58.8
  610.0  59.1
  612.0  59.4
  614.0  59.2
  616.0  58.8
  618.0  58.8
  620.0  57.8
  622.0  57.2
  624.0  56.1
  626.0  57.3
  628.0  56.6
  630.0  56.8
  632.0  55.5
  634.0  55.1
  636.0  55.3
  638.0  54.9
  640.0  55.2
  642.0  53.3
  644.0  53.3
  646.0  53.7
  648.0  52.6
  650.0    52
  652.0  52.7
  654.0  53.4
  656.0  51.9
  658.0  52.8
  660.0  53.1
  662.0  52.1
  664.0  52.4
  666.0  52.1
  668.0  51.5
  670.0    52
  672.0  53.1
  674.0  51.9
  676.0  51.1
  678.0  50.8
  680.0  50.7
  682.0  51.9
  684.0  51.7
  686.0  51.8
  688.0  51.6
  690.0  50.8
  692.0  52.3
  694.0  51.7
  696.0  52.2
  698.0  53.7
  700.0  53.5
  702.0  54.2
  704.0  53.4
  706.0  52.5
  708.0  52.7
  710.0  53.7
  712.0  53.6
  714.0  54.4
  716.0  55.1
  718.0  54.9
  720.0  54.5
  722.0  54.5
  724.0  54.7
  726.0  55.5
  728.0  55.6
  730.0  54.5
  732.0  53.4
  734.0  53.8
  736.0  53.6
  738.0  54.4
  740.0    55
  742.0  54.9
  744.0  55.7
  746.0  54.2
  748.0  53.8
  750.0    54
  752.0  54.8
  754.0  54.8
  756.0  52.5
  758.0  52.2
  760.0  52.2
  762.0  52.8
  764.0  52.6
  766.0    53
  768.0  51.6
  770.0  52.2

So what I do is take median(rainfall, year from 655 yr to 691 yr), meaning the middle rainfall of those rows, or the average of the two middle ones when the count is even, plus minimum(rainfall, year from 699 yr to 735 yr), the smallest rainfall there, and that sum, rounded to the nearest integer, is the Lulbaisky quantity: 104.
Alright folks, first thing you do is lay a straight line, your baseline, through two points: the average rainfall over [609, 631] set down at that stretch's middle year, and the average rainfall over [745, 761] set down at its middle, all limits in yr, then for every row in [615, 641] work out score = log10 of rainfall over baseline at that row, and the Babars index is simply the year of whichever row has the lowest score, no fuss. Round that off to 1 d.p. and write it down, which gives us 638.0 yr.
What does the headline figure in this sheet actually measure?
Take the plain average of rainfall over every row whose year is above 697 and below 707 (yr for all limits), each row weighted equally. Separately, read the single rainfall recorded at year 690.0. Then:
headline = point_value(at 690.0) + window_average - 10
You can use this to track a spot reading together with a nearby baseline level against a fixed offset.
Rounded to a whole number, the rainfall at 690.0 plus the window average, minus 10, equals 94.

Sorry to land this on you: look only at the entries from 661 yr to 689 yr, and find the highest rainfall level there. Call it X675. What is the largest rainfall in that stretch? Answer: 53.1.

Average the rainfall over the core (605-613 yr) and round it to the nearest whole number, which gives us 59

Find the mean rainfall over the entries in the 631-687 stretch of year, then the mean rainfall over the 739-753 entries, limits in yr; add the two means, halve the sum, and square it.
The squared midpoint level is 2884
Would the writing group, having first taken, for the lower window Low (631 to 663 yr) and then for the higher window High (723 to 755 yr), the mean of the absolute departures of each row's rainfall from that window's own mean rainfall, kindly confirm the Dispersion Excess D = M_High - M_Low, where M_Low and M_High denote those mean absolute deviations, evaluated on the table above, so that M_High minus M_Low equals -0.5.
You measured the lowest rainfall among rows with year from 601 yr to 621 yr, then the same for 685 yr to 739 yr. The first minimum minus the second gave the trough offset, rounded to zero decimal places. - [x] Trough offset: 7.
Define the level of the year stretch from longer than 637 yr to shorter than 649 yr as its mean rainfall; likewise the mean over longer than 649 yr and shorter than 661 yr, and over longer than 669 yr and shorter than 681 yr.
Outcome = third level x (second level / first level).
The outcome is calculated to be 50.5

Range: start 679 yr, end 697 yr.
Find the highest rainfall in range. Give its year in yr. 692.0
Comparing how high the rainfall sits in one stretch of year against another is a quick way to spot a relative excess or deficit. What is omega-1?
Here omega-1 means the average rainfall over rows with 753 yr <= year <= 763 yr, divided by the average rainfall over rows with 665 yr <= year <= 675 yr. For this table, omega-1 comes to 1.01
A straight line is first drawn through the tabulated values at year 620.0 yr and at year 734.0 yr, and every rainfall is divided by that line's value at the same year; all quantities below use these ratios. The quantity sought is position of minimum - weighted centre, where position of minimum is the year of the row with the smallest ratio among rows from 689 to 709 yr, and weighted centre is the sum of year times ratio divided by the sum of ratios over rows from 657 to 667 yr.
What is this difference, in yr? 28.0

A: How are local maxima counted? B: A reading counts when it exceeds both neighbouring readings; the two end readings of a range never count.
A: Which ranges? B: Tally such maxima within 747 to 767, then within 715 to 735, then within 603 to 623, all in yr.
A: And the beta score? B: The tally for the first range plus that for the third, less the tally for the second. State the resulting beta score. 1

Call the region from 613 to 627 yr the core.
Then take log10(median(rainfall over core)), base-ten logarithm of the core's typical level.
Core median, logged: 1.76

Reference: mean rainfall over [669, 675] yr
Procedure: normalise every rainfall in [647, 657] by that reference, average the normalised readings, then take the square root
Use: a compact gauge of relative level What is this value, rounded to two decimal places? 1.00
